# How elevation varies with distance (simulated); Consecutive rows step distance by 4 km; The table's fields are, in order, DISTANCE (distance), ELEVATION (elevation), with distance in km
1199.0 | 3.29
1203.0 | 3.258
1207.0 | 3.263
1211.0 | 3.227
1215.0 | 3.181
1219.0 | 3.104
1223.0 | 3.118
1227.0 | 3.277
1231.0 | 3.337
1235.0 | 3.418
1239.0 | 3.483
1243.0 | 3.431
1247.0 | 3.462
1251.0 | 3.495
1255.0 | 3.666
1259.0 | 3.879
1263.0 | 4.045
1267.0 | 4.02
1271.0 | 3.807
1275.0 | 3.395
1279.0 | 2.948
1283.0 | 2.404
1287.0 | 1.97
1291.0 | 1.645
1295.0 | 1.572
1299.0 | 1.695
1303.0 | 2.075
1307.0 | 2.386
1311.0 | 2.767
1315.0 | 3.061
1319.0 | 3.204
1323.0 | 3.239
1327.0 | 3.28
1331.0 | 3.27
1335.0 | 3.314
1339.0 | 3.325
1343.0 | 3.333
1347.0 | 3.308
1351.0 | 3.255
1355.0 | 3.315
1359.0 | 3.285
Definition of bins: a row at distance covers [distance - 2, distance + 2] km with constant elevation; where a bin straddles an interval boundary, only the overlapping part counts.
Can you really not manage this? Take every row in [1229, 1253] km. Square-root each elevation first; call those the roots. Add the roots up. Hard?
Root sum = 11.1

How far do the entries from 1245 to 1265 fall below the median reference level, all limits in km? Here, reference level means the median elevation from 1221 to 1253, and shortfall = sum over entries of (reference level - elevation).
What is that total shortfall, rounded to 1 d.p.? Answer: -1.4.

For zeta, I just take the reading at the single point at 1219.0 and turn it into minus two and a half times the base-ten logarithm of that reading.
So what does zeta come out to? -1.23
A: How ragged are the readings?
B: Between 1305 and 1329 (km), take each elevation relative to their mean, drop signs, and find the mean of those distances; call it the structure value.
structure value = 0.28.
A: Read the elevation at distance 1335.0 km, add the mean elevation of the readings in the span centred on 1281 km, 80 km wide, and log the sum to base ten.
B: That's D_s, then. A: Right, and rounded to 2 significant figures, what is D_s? 0.80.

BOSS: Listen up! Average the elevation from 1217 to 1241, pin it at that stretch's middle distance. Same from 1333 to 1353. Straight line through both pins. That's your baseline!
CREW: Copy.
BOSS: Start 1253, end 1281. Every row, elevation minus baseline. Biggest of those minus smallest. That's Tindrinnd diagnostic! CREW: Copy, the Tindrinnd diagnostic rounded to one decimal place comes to 1.1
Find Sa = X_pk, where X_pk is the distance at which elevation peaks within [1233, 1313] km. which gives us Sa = 1263.0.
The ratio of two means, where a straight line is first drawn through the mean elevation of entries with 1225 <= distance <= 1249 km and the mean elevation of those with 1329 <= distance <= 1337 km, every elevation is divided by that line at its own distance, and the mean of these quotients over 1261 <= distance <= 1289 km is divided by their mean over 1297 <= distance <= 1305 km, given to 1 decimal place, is 1.7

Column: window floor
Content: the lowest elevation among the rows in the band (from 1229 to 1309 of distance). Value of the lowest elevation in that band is 1.572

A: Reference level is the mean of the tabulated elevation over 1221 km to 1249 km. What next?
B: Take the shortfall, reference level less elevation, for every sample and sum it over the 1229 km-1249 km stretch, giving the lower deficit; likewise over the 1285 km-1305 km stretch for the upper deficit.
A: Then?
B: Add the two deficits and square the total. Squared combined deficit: 57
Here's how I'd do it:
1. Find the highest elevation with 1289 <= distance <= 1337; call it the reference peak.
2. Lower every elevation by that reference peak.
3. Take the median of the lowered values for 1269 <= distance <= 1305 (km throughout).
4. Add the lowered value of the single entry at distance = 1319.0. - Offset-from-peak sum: -1.3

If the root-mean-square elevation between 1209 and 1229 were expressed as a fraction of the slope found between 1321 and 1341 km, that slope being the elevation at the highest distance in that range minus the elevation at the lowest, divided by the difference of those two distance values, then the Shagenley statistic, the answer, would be 592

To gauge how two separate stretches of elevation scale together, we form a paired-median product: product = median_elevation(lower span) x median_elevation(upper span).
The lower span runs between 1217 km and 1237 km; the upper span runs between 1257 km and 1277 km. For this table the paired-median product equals 12.7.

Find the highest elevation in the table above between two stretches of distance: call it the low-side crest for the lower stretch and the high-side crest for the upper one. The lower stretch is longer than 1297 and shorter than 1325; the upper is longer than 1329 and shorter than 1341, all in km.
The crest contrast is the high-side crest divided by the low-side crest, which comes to 1.0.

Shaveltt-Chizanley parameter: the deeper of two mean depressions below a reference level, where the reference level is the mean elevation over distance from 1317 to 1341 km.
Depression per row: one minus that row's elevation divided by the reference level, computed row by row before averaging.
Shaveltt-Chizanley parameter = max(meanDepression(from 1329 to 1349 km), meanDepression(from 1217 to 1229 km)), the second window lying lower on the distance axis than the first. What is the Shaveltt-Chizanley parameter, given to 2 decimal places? 0.03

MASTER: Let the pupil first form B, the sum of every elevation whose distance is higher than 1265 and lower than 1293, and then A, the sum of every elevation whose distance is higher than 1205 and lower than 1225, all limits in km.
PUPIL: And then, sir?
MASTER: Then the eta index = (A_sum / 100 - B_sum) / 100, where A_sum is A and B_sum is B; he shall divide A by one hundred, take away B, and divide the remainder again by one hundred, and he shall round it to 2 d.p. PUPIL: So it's -0.20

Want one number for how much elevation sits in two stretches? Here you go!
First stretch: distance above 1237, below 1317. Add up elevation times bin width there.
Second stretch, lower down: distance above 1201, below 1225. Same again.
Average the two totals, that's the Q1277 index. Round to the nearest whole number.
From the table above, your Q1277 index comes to 157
